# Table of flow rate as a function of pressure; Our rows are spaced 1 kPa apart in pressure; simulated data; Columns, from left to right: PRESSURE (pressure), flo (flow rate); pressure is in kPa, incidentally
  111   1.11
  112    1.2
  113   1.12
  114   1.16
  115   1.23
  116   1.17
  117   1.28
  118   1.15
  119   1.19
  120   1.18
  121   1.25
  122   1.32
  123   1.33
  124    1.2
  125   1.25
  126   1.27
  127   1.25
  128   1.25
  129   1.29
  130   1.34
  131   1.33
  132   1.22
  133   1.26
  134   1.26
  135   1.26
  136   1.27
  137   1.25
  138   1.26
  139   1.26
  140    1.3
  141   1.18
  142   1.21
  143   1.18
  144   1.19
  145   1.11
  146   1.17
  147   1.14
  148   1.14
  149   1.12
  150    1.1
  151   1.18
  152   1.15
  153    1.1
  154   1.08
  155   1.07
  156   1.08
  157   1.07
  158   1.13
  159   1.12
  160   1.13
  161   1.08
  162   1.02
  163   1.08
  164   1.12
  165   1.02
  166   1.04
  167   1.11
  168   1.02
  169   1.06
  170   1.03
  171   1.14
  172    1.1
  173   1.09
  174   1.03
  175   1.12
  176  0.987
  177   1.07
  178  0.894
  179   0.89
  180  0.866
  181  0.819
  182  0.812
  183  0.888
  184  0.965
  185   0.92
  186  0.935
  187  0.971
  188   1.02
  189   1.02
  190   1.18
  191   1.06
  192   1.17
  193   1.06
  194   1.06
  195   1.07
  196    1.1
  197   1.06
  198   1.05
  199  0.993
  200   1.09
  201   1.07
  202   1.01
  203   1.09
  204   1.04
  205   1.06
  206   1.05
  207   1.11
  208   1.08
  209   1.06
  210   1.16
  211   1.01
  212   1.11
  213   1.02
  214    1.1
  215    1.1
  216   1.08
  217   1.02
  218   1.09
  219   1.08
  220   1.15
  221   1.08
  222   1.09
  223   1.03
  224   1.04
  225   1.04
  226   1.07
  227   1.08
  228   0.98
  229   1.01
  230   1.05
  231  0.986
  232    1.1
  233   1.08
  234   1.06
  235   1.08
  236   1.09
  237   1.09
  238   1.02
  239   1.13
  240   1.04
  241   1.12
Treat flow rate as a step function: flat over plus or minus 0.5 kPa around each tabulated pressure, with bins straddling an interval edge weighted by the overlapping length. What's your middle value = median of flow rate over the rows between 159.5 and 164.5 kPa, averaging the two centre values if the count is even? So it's 1.08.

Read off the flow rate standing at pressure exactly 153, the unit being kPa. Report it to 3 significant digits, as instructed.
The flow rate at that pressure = 1.10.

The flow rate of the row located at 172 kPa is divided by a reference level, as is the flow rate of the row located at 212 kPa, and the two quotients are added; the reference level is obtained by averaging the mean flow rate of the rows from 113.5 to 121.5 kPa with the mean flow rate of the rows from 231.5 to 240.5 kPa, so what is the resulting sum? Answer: 1.94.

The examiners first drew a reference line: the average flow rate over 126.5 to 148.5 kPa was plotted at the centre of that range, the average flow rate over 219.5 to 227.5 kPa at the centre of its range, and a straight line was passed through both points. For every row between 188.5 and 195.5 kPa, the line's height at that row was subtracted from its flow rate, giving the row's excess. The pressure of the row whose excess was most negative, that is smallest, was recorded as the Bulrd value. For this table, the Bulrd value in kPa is 189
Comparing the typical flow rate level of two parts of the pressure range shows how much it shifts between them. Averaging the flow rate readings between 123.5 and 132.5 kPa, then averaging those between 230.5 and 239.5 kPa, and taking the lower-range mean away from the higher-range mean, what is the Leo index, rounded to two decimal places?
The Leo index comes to -0.20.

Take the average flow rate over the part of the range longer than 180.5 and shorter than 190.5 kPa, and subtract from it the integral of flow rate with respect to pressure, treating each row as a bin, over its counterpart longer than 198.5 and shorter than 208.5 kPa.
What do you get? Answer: -9.6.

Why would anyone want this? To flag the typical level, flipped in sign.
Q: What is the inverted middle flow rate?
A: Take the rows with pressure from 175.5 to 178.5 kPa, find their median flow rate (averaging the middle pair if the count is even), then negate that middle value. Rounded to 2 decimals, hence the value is -0.99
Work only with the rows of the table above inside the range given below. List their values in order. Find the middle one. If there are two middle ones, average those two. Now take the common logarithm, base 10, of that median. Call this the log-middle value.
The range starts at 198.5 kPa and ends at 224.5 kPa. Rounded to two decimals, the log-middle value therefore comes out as 0.03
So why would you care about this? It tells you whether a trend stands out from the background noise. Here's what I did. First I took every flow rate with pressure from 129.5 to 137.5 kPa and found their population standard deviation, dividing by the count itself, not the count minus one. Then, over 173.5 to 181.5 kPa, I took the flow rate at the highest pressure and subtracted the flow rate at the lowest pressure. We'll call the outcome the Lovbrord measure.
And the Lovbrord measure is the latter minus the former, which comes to -0.25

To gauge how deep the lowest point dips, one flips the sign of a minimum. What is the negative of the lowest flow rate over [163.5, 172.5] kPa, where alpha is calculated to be -1.02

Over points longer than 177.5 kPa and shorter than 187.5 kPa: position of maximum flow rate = 187 kPa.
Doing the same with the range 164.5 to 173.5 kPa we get 171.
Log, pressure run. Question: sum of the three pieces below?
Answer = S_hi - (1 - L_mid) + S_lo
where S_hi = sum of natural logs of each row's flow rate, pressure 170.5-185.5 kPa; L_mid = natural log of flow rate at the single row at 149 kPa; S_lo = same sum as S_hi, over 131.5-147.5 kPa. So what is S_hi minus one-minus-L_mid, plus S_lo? 1.8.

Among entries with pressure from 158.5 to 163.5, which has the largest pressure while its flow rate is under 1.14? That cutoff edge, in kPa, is 163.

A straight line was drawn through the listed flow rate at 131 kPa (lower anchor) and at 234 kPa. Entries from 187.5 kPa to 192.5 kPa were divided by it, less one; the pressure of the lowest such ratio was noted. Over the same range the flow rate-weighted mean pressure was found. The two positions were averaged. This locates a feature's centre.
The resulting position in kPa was 189.0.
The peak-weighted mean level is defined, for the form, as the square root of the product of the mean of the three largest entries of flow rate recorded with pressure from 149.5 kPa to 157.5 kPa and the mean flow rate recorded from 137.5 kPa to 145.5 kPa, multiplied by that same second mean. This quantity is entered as 1.43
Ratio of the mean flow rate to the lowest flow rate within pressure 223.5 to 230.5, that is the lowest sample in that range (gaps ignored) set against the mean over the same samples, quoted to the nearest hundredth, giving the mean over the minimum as 1.06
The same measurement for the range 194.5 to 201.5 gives 1.07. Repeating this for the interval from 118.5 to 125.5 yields 1.06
